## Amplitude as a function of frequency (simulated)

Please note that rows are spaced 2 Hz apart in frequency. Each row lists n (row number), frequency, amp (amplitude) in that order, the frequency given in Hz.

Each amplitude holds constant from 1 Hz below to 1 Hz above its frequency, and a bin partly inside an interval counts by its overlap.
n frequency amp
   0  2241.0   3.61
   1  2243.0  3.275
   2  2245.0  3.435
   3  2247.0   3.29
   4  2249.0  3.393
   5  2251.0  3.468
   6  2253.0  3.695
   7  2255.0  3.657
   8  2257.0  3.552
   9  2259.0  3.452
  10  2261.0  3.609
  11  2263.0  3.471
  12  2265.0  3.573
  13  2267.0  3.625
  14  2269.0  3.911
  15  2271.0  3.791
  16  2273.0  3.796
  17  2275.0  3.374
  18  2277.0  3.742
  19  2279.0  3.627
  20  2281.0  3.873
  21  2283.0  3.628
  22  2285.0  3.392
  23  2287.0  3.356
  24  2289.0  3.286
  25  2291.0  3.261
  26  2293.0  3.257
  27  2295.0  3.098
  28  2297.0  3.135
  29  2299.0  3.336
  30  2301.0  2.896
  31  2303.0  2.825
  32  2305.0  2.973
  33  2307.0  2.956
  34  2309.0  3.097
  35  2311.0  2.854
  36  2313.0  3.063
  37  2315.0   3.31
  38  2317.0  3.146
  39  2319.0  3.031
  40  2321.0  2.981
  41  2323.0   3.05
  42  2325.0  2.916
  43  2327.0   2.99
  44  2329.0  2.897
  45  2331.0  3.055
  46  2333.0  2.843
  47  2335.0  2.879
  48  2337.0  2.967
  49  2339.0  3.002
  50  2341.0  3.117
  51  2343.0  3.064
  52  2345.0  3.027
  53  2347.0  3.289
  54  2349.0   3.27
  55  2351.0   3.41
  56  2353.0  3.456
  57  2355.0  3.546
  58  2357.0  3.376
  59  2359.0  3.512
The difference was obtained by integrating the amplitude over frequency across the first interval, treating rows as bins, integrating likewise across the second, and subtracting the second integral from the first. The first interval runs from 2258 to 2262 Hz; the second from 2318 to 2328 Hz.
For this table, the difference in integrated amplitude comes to -16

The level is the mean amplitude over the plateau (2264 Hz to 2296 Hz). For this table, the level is 3.5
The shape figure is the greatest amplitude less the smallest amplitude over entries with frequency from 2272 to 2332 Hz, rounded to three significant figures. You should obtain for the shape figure 1.05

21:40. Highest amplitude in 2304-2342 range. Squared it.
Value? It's 11.0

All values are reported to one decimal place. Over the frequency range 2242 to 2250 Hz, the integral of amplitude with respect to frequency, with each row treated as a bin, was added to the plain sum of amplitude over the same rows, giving 40.2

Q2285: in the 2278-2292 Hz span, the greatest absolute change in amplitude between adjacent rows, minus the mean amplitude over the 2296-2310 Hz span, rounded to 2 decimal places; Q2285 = -2.79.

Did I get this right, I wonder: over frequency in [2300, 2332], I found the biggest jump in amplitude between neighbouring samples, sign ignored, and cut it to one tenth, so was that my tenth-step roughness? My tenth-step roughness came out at 0.0247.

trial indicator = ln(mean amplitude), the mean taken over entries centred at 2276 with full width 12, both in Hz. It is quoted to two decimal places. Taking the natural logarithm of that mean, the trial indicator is 1.31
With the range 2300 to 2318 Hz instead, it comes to 1.10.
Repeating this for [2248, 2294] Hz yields 1.27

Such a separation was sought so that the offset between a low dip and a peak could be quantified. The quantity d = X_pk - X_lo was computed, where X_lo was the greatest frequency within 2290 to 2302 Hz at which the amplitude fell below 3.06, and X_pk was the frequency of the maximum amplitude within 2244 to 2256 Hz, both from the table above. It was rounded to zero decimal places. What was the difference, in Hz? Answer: -48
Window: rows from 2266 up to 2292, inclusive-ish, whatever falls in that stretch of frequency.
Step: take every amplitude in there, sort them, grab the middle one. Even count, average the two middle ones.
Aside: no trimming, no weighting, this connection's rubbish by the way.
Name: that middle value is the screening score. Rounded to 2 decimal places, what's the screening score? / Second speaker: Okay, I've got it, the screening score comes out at 3.63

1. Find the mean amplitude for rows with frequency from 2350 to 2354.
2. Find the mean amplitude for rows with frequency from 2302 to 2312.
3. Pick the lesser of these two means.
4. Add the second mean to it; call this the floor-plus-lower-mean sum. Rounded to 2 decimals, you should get 5.88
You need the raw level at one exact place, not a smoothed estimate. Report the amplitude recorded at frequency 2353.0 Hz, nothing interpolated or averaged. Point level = 3.456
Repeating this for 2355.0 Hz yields 3.546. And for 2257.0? 3.552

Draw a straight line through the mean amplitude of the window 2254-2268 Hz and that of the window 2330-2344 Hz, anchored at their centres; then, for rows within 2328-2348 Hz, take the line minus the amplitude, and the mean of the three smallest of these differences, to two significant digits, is -0.22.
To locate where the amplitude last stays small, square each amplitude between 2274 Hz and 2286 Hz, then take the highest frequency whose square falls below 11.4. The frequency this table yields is 2275.0 Hz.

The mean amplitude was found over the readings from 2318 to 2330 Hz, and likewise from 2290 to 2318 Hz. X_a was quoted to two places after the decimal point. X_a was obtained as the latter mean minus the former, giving 0.11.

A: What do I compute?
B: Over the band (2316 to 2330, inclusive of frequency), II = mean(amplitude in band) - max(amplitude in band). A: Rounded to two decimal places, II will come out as -0.14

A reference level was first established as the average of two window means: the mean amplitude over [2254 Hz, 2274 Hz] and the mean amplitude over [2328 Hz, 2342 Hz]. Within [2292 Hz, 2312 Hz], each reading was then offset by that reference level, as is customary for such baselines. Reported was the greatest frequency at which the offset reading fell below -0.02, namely 2311.0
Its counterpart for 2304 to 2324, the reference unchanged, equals 2323.0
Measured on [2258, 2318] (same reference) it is 2317.0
